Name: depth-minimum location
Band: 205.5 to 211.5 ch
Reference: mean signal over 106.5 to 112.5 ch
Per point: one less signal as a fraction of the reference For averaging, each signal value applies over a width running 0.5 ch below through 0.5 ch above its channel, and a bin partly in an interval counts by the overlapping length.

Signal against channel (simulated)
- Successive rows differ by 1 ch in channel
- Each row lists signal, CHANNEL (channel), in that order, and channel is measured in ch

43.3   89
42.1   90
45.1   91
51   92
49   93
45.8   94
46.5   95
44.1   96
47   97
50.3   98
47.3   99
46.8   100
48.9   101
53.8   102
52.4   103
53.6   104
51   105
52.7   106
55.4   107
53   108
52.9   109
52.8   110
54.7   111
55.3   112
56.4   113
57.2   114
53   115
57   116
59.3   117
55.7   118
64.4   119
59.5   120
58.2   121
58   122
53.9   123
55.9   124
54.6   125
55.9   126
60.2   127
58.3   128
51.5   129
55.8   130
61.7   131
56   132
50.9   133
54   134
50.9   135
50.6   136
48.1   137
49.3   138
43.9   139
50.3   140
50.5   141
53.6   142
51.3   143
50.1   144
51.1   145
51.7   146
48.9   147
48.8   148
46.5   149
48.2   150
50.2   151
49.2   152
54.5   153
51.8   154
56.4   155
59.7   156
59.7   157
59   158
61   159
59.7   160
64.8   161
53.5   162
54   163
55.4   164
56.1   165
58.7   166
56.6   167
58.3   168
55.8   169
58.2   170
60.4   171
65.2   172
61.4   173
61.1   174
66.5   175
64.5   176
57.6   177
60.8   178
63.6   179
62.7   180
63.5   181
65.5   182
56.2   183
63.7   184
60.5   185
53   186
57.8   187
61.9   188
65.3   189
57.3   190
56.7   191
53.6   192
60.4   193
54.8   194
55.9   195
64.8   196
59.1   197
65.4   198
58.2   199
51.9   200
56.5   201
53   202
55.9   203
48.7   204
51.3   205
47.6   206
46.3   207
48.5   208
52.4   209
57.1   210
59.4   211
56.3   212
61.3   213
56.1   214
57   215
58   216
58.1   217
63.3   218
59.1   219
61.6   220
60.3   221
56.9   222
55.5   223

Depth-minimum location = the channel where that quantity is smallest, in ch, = 211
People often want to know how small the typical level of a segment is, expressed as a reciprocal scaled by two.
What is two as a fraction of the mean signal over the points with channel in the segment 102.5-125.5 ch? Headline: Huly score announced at 0.0360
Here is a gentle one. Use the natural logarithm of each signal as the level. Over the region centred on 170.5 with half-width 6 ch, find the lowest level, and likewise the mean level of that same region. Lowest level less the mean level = -0.07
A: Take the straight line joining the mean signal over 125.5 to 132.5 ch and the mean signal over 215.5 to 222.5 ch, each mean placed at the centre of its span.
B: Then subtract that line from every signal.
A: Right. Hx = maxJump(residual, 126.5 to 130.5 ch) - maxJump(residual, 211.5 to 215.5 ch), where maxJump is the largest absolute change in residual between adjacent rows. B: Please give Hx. 2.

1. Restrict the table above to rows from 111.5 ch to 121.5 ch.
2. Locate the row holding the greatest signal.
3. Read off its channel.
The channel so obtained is 119 ch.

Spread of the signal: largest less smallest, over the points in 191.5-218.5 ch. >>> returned 19.1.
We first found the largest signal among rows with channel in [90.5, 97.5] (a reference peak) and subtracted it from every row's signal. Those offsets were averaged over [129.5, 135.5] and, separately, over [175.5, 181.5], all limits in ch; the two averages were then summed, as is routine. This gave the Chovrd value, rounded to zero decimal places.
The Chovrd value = 15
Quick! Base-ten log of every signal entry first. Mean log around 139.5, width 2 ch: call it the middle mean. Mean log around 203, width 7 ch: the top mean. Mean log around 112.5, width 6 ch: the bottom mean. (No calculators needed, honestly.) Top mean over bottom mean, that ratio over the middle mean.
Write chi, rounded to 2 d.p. 0.59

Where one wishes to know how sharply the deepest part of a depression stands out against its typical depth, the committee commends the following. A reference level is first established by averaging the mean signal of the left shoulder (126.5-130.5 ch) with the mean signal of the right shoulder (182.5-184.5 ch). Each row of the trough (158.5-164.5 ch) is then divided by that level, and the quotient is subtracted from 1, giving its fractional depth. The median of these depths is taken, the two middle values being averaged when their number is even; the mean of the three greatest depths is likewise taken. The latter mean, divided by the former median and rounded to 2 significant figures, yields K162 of 6.0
